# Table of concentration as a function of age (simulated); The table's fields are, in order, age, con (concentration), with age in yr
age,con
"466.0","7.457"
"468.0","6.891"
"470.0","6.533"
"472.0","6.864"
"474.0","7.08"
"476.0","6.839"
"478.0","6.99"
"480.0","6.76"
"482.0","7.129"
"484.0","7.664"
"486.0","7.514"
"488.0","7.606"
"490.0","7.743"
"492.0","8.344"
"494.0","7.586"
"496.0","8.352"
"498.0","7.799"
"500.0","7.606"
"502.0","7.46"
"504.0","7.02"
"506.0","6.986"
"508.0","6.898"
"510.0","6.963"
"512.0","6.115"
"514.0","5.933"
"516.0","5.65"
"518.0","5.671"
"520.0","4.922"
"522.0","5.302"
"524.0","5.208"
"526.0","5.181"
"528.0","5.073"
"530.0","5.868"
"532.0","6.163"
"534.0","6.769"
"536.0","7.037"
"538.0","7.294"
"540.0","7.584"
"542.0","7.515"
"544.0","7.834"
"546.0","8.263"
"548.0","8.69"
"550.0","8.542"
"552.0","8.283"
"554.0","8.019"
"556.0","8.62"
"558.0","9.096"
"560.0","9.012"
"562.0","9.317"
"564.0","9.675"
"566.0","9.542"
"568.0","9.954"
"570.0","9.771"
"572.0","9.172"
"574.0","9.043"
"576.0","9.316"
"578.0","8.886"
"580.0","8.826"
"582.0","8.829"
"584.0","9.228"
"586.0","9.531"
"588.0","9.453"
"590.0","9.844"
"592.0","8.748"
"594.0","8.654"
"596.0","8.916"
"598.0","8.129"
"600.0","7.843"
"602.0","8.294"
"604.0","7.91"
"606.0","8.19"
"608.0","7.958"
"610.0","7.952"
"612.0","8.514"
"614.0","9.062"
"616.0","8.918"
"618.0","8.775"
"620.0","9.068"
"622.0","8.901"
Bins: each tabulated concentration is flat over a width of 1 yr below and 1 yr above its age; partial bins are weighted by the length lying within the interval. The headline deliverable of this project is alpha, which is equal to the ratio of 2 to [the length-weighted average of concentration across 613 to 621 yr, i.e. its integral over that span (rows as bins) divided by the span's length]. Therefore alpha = 0.223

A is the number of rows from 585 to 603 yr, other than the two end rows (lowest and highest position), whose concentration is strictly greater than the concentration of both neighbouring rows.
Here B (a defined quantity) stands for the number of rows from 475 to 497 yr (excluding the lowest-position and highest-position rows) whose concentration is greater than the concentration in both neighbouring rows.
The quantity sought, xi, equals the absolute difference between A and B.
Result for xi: 1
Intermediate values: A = 2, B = 3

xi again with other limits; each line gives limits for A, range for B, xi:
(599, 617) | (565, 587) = 1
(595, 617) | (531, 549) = 2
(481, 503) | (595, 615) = 1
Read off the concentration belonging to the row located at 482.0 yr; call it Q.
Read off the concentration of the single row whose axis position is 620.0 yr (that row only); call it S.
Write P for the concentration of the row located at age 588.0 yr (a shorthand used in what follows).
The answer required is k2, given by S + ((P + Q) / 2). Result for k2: 17.4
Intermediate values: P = 9.453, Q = 7.129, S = 9.068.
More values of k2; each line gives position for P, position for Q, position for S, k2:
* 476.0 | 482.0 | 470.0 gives 13.5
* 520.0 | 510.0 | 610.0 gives 13.9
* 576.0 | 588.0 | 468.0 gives 16.3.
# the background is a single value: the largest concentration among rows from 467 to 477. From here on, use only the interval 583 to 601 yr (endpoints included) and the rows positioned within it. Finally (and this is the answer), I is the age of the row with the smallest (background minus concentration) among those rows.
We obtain 590.0 yr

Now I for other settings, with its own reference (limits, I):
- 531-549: 548.0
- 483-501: 496.0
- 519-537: 536.0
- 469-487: 484.0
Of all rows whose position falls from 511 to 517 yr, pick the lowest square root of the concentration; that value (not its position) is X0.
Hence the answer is 2.4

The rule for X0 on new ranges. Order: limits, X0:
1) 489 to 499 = 2.8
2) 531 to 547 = 2.5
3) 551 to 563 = 2.8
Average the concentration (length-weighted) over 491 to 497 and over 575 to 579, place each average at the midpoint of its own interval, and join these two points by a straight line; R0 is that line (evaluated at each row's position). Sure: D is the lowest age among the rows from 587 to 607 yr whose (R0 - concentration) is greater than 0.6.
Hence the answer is 594.0 yr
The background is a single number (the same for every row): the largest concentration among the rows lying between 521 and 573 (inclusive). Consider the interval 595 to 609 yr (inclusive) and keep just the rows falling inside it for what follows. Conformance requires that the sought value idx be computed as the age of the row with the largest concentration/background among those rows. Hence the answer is 596.0 yr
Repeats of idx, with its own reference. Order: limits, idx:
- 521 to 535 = 534.0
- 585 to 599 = 590.0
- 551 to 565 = 564.0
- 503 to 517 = 504.0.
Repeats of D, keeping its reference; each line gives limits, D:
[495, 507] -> 502.0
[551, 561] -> 554.0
